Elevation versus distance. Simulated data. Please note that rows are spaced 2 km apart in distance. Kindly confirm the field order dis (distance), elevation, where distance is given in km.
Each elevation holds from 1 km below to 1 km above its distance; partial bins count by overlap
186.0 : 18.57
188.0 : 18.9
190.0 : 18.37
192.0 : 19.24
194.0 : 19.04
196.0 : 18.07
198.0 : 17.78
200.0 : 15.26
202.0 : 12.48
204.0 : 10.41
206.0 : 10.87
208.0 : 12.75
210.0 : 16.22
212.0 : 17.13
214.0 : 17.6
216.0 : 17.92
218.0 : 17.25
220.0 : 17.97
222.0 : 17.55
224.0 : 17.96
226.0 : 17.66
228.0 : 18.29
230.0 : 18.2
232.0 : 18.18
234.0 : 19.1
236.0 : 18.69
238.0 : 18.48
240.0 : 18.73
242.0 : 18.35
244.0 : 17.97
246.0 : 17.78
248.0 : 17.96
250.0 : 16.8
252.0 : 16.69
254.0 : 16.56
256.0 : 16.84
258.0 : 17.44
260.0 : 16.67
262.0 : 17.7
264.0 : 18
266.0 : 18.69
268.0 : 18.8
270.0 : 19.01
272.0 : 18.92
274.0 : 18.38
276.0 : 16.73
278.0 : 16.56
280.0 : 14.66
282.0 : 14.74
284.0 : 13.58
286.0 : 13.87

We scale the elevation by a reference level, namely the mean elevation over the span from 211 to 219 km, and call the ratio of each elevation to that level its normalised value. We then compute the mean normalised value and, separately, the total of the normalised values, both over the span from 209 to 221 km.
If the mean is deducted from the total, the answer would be 5.0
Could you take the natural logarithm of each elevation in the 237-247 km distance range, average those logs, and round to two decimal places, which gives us 2.90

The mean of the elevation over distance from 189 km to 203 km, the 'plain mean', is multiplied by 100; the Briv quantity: 1718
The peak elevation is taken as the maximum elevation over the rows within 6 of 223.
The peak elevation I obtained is 18.29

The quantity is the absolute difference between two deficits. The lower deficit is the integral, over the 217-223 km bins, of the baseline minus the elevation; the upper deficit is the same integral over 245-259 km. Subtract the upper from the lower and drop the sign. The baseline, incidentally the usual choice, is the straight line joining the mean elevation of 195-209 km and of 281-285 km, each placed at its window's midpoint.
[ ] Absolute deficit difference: 21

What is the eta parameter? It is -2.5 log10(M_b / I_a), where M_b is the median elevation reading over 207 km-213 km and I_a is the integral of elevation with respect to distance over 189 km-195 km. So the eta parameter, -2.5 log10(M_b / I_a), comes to 2.11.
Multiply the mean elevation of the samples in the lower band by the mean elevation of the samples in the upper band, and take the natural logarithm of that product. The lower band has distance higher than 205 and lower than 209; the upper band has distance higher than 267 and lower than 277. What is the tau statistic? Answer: 5.38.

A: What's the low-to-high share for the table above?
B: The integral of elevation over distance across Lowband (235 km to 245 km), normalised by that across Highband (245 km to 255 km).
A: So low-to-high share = 1.1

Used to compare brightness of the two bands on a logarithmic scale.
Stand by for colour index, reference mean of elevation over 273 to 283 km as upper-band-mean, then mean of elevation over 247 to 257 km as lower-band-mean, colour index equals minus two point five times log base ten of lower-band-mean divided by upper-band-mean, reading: -0.05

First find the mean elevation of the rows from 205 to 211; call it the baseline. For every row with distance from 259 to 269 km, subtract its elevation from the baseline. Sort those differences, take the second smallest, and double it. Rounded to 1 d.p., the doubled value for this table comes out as -10.8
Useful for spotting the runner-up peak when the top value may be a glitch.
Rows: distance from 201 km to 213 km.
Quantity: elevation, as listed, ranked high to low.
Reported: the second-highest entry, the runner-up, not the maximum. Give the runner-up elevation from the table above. 16.22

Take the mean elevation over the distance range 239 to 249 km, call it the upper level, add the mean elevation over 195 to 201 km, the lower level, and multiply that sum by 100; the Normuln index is 3519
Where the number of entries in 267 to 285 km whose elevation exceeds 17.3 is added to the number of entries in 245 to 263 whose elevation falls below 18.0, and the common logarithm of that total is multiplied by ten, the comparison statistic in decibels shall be 11.1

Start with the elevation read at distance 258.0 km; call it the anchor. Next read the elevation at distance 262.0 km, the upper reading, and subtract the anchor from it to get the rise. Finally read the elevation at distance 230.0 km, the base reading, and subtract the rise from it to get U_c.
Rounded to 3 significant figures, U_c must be 17.9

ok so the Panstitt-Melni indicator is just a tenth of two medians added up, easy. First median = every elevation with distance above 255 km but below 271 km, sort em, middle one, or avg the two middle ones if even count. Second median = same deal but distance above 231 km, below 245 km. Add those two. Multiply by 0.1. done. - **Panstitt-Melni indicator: 3.63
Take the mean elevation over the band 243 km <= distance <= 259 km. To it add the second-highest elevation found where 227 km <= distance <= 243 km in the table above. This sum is 36.0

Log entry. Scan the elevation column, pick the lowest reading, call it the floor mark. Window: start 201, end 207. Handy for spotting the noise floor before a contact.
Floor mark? 10.41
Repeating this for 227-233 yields 18.18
